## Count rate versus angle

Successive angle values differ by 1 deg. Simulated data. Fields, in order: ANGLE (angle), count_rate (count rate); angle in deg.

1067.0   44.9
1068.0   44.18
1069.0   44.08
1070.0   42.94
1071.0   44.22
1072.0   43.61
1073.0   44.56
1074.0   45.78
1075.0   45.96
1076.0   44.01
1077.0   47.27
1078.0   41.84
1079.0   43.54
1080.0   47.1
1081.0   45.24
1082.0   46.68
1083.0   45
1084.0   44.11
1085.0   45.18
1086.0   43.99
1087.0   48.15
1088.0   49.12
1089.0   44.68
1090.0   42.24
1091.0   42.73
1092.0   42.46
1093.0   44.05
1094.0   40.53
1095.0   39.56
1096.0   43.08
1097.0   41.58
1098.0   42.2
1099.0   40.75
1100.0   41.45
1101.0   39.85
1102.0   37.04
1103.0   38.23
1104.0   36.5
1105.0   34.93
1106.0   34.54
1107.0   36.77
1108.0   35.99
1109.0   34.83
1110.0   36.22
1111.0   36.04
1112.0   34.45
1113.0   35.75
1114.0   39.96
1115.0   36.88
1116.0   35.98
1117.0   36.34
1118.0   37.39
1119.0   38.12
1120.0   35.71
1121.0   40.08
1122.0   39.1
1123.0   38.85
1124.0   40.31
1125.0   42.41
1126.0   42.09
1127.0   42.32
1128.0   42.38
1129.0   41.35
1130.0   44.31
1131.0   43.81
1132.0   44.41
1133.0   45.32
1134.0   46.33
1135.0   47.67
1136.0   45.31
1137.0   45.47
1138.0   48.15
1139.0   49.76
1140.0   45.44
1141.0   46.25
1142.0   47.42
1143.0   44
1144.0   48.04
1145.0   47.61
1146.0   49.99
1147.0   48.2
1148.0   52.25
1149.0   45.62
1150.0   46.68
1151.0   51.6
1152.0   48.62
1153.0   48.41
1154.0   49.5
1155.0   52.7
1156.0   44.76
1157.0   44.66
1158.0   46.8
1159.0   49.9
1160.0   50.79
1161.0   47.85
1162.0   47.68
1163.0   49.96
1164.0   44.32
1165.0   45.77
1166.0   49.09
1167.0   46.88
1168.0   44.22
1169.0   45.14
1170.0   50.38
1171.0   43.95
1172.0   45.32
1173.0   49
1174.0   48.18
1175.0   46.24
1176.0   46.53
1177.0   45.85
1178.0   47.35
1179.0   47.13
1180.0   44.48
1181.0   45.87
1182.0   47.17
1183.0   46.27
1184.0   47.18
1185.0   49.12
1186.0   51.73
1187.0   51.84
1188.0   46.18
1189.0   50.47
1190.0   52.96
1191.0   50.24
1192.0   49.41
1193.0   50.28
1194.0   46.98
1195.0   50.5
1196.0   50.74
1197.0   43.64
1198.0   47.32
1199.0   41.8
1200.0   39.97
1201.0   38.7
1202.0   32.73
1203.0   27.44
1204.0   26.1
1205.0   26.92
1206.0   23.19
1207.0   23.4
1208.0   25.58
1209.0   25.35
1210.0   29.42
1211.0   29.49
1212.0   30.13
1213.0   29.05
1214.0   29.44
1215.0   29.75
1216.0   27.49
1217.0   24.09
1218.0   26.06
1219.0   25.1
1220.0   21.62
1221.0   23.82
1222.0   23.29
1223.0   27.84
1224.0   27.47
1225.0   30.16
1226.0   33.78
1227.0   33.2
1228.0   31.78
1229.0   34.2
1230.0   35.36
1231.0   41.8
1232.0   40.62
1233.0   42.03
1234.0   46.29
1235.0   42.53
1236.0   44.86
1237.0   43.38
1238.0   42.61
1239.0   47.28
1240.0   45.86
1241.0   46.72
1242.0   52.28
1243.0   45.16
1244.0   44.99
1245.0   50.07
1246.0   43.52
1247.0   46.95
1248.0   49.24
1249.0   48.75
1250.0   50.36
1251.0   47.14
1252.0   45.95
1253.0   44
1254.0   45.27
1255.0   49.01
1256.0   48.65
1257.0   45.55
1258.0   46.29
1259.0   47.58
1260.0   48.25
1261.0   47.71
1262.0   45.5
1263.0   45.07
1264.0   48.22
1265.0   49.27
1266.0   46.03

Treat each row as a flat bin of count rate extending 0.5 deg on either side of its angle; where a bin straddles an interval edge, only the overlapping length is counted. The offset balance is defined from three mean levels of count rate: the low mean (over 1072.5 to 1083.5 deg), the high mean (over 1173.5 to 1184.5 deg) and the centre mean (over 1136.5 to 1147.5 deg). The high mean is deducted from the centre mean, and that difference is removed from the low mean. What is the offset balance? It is 44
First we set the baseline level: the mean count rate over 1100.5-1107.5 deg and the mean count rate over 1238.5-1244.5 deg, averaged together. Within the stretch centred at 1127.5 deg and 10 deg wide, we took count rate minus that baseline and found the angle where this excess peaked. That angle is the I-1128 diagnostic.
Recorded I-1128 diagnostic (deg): 1132.0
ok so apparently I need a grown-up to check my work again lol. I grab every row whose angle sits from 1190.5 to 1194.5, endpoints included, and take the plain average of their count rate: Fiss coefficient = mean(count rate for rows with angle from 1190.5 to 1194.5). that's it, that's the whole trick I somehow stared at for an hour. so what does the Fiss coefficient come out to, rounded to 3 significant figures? 49.2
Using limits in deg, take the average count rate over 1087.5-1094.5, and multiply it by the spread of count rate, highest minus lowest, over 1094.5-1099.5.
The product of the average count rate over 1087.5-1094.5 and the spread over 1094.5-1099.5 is 154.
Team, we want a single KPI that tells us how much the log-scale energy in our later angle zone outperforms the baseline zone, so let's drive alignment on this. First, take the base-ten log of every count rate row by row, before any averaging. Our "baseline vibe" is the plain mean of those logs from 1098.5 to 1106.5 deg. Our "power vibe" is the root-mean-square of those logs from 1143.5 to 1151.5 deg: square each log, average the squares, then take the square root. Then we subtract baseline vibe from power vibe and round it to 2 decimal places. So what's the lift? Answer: 0.11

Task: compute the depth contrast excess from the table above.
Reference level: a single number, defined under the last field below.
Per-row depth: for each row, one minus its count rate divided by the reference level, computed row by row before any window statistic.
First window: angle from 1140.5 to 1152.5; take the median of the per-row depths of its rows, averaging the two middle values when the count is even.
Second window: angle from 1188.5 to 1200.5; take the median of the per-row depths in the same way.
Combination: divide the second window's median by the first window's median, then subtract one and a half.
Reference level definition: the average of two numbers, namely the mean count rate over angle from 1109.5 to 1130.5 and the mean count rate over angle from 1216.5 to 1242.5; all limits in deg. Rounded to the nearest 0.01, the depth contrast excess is -0.31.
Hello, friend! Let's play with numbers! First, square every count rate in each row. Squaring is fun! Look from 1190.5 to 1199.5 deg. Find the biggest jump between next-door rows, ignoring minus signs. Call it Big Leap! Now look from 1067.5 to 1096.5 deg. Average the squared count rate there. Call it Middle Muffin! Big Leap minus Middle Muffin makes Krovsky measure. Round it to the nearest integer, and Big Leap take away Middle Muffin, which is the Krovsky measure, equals -1300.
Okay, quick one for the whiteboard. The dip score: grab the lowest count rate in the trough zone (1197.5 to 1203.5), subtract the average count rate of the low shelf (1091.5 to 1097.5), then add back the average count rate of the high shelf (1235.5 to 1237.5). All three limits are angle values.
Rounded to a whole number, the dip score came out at 30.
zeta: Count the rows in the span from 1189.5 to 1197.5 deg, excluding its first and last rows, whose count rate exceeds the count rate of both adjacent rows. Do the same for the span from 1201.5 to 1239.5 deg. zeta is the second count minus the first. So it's 9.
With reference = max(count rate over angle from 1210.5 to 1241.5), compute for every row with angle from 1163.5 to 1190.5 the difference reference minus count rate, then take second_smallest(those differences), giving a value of -4.6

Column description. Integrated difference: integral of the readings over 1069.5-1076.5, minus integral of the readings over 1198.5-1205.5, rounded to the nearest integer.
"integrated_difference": 77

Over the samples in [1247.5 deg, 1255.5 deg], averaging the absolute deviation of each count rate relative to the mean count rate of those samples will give 1.9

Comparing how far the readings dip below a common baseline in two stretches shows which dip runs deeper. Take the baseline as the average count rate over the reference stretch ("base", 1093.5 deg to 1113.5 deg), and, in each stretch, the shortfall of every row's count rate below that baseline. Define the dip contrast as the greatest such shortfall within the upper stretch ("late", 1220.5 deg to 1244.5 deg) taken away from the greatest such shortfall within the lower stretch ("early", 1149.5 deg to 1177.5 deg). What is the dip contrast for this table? -21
